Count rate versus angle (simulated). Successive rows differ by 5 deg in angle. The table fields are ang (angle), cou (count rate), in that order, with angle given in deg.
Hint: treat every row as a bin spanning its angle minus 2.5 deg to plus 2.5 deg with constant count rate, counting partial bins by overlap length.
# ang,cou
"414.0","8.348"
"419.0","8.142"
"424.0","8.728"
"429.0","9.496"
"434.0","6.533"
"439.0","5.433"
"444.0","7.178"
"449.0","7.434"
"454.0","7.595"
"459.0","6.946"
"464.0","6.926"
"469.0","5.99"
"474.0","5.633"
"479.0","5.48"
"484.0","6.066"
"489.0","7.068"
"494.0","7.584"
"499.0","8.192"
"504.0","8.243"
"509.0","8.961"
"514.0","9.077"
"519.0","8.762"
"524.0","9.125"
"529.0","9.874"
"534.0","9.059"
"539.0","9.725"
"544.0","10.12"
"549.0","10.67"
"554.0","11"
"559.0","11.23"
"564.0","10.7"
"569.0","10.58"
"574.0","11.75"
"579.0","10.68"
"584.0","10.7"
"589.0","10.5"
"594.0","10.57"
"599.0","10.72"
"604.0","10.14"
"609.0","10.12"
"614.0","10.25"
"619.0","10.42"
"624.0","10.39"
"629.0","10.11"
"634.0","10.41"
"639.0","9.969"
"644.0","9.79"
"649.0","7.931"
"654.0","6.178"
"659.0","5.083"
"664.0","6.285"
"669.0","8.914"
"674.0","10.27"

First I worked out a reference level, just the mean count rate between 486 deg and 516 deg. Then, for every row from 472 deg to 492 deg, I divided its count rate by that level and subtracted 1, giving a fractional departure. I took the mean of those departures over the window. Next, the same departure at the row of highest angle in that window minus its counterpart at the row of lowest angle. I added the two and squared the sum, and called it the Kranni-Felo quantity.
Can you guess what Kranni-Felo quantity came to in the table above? 0.01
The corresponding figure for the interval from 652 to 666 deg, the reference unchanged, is 0.07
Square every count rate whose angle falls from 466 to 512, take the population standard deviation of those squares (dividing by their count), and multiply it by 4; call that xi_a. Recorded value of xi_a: 69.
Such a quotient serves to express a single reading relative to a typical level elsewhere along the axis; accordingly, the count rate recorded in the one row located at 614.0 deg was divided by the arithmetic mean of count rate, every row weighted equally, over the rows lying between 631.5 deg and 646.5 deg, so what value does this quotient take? 1.02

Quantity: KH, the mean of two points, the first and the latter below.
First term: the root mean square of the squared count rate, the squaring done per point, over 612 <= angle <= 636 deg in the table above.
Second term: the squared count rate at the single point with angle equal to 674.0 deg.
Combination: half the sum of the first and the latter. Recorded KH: 106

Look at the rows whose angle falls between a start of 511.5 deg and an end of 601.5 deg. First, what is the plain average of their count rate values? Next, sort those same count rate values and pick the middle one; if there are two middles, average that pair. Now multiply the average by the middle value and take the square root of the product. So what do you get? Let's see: 10.4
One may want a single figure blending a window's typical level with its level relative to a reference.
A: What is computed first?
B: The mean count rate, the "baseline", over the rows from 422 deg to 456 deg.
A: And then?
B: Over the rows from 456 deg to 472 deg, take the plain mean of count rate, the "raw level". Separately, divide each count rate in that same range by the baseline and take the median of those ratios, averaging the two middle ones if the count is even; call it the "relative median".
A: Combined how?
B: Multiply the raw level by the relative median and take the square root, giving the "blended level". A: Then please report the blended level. 2.5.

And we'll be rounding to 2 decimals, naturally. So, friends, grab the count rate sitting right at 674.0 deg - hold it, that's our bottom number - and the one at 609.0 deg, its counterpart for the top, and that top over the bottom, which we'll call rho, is 0.99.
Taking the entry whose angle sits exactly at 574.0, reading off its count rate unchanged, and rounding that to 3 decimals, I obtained 11.750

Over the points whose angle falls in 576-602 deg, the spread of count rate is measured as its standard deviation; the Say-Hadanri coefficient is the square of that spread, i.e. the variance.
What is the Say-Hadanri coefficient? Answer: 0.0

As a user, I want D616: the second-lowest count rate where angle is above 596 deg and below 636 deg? 10.12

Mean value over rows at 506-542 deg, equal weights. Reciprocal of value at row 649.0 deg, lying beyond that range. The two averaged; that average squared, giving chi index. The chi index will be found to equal 22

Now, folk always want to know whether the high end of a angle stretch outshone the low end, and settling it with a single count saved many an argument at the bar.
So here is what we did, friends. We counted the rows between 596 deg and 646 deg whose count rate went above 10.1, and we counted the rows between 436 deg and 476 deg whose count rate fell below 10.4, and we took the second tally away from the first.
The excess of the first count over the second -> 0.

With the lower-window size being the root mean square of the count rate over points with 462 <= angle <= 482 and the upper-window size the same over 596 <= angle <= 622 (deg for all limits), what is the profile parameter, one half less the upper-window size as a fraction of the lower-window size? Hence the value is -1.2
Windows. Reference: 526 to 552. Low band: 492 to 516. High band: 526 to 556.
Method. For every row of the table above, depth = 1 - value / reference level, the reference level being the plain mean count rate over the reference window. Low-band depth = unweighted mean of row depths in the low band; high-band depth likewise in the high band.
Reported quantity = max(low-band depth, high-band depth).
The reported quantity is 0.15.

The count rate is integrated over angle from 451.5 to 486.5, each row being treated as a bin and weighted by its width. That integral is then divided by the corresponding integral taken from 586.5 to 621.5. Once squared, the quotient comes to 0.38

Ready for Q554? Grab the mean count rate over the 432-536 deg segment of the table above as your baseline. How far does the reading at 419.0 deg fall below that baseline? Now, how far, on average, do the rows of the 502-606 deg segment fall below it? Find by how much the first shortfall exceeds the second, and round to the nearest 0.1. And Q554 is 2.0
